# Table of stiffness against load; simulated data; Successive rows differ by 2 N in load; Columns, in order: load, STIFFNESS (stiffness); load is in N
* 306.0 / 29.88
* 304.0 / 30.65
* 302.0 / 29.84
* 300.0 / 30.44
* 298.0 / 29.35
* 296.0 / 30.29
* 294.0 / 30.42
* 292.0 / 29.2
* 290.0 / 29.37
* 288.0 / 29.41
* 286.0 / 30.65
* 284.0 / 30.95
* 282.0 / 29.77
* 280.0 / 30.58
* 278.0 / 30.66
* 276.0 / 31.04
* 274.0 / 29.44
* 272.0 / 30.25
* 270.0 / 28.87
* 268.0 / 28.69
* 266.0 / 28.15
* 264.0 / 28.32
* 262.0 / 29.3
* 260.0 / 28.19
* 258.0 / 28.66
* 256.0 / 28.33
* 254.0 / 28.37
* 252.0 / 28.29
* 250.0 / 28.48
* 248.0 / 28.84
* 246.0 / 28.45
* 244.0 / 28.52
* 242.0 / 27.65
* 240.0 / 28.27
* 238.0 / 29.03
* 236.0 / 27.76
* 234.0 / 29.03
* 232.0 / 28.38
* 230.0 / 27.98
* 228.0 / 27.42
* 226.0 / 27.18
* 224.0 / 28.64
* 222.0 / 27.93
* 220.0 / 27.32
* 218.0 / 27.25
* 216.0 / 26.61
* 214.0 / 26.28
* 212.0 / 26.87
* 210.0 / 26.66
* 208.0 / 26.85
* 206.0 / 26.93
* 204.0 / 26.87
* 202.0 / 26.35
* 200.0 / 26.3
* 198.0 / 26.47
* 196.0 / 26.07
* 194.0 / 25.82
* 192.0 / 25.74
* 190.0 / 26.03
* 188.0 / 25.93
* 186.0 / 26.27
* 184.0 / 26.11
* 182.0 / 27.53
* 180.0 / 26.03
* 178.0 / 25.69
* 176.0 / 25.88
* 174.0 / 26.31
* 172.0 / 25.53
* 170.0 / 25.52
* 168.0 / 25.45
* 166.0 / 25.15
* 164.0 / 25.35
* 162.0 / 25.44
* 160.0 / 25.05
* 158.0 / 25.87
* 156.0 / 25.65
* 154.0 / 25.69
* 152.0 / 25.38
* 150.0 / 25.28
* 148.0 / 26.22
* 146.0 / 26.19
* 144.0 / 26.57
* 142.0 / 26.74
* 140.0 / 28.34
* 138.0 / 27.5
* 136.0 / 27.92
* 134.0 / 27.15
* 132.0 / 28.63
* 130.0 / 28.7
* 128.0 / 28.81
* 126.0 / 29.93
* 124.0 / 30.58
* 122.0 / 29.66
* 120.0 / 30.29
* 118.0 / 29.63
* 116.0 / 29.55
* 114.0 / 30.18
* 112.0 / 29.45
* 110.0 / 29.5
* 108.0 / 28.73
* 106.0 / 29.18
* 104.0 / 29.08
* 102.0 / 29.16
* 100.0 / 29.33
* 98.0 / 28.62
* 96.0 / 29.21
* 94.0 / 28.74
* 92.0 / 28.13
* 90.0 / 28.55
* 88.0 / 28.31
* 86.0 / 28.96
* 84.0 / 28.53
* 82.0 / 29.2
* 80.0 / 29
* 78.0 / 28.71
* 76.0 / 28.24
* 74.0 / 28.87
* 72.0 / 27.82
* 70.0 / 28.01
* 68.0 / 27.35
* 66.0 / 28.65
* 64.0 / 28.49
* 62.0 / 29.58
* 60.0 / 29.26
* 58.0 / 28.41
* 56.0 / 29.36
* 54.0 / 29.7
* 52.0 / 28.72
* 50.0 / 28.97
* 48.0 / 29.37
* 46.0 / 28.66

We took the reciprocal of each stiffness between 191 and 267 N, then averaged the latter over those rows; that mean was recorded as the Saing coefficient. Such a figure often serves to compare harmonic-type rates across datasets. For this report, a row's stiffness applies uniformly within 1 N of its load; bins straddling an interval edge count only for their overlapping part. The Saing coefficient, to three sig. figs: 0.0363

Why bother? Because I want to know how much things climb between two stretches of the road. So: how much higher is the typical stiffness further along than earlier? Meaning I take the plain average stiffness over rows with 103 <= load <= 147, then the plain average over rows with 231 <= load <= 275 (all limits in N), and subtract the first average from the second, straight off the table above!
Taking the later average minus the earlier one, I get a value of 0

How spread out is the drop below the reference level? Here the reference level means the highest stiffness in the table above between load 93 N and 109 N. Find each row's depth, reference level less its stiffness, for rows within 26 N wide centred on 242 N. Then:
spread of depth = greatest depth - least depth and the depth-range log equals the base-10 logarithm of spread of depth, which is 0.14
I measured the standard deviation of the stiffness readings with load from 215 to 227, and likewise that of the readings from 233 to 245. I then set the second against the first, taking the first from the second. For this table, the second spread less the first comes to -0.10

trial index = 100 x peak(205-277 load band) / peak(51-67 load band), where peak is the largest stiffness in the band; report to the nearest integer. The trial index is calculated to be 105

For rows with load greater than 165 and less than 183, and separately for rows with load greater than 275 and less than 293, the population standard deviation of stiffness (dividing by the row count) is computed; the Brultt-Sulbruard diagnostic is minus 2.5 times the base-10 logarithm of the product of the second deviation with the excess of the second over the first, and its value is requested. 4.1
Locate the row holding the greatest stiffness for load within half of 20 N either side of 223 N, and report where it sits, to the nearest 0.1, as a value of 224.0 N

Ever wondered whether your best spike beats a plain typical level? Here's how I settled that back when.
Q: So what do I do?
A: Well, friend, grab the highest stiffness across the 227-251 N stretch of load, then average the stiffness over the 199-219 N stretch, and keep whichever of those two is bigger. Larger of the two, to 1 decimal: 29.0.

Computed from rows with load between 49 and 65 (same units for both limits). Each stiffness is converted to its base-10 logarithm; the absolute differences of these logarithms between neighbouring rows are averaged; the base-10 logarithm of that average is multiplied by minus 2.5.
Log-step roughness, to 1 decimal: 5.0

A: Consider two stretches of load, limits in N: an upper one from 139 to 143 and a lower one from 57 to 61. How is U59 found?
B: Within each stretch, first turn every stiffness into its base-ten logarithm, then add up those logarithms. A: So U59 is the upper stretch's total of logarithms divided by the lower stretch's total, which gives 0.99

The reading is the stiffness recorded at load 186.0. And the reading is 26.27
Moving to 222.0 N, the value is 27.93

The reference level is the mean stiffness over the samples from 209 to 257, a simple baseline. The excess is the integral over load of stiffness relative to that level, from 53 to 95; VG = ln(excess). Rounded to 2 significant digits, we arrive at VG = 3.5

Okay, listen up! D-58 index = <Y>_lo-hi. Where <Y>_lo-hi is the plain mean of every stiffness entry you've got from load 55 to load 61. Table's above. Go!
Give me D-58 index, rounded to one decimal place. 29.0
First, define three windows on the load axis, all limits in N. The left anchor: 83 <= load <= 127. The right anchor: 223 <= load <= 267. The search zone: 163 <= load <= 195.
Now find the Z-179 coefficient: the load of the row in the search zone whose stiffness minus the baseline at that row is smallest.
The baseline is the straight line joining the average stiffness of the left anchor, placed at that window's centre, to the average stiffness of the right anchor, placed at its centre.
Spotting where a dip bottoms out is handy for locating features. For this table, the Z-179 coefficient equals 166.0 N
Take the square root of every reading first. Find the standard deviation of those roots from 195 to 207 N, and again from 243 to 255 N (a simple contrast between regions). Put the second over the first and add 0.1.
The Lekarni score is 0.64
